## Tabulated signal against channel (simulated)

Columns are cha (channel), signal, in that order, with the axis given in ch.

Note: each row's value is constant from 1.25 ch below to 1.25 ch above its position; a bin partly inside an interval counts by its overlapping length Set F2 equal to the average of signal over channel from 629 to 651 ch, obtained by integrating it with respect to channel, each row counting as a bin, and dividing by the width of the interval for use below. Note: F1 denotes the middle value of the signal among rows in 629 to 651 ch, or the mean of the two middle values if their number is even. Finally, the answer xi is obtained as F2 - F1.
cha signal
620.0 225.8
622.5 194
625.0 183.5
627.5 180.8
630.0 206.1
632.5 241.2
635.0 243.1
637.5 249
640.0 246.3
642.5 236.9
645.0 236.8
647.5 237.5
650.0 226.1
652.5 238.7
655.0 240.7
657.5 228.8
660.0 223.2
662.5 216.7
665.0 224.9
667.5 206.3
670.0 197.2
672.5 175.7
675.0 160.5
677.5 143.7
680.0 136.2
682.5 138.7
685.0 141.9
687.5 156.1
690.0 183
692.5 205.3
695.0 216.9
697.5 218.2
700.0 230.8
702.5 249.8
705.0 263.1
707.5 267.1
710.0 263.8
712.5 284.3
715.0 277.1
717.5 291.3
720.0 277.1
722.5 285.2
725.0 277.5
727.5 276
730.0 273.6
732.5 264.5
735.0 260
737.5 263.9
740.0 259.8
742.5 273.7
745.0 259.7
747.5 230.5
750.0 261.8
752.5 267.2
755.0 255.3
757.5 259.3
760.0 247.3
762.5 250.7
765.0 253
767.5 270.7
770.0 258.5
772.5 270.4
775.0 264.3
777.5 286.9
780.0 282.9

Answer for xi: -1.2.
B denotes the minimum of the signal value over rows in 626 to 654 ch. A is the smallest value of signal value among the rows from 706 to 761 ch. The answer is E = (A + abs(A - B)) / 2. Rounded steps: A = 230.5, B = 180.8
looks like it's 140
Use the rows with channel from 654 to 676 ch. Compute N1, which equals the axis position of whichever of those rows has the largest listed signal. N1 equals 655.0 ch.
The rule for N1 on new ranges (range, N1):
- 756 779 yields 777.5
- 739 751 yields 742.5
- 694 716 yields 712.5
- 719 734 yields 722.5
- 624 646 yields 637.5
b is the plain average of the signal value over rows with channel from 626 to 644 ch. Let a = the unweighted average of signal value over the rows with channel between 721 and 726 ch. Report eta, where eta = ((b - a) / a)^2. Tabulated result 0.035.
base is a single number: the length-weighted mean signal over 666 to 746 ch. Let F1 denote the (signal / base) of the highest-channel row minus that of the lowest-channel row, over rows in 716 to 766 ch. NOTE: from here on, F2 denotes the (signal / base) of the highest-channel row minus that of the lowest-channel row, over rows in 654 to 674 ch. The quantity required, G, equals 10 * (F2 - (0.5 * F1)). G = -2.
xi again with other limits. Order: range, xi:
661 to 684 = 2.2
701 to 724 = -4.3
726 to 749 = -1.3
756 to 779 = 3.2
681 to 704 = -11.8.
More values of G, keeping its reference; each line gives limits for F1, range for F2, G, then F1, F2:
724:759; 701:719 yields 2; -0.08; 0.2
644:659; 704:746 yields 0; -0.03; 0.0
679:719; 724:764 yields -5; 0.67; -0.1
